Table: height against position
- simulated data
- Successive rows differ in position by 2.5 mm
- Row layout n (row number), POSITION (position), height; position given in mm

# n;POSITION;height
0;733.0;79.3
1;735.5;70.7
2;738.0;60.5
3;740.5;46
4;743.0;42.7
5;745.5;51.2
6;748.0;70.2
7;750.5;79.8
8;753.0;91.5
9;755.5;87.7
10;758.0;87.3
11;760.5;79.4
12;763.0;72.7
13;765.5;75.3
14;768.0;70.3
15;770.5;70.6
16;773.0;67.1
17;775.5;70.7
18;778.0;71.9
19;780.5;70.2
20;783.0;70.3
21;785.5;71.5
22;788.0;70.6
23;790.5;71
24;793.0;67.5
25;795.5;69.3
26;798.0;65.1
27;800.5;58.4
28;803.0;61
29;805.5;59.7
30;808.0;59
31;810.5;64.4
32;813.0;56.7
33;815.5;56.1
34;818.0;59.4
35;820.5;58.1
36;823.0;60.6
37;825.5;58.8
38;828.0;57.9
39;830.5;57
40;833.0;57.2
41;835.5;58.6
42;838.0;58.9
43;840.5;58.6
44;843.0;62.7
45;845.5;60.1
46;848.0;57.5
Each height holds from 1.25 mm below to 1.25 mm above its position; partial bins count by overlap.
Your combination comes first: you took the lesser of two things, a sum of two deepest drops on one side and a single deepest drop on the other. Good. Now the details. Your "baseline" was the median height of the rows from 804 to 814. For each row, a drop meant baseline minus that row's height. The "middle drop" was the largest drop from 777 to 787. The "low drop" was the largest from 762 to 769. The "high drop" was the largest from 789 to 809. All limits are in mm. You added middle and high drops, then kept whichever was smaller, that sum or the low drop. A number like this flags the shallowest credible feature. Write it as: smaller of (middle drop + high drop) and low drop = -11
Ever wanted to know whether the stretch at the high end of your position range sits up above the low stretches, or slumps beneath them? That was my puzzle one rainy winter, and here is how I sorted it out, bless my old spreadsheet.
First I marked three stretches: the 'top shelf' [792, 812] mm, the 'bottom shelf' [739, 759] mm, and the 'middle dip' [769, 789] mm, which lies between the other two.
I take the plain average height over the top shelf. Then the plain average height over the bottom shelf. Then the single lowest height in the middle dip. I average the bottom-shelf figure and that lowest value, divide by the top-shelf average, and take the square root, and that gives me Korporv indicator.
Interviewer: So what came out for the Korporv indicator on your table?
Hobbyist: 1.041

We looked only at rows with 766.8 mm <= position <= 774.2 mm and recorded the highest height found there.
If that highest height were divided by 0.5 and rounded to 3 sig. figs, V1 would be 141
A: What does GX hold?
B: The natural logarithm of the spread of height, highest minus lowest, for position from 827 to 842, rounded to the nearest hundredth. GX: 0.64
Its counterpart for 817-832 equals 1.28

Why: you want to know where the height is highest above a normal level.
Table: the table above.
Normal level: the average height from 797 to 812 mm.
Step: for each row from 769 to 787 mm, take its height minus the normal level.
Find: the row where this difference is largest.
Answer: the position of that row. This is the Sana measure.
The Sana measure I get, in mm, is 778.0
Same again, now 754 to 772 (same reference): 755.5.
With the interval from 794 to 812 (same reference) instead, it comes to 795.5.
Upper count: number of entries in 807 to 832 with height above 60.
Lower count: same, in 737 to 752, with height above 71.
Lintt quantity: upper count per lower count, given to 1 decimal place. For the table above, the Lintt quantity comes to 2.0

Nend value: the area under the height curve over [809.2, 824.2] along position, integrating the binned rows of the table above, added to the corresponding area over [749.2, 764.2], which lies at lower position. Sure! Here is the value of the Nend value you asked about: 2134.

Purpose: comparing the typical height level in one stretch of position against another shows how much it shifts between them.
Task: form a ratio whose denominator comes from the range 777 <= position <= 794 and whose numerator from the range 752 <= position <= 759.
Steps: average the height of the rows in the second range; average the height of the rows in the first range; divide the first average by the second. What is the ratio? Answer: 1.26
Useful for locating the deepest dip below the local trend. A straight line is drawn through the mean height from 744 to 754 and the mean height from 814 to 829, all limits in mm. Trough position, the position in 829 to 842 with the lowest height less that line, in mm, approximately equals 830.5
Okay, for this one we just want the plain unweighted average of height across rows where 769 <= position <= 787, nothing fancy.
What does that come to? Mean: 70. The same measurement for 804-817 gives 59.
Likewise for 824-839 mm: 58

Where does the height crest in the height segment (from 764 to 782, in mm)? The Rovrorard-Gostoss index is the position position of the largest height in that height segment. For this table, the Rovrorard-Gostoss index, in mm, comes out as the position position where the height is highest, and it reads 765.5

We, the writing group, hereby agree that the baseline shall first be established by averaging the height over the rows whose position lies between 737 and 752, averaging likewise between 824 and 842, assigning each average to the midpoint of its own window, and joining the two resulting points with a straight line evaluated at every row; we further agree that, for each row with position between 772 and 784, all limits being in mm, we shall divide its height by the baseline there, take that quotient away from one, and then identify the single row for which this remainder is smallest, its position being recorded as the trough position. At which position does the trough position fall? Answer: 778.0 mm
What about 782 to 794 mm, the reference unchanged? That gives 785.5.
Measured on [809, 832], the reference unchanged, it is 810.5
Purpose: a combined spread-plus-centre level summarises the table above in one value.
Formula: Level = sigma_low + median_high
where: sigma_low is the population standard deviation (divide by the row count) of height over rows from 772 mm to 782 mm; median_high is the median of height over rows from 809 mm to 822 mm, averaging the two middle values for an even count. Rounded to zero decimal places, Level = 60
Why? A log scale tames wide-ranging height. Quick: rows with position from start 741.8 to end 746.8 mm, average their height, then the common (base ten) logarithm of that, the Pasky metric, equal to 1.67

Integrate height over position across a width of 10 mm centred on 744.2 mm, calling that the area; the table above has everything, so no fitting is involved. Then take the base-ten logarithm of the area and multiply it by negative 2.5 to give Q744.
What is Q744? -6.80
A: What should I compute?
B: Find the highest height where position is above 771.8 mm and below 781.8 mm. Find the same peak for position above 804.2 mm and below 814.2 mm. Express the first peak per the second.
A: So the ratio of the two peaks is 1.12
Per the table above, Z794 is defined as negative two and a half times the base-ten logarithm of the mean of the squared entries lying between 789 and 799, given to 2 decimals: -9.17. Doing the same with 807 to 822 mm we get -8.85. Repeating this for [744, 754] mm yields -9.37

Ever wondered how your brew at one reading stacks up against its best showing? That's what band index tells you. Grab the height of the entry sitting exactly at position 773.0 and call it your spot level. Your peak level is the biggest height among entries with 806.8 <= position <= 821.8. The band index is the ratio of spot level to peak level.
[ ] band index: 1.04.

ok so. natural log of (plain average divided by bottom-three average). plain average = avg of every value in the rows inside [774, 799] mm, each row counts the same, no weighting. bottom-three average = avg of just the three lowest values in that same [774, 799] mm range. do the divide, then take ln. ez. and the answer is 0.037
